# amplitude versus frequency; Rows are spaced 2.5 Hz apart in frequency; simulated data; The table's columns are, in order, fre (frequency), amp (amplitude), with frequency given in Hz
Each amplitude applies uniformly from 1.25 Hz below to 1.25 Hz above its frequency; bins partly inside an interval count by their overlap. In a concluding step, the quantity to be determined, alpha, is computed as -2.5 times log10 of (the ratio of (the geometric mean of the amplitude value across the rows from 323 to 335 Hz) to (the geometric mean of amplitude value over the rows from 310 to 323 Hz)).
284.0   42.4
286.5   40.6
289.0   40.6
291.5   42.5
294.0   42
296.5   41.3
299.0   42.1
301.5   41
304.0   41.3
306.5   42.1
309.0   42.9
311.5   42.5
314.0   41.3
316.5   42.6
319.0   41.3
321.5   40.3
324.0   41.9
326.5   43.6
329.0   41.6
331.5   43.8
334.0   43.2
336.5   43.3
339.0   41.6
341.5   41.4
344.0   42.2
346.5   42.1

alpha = -0.03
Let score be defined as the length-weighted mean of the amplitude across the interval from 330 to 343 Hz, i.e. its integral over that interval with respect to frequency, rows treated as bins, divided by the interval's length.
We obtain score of 42.6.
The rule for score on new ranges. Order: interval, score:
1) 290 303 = 41.7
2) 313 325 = 41.5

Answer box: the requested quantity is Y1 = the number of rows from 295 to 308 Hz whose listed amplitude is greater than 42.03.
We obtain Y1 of 2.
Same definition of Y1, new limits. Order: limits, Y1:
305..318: 4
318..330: 1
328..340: 3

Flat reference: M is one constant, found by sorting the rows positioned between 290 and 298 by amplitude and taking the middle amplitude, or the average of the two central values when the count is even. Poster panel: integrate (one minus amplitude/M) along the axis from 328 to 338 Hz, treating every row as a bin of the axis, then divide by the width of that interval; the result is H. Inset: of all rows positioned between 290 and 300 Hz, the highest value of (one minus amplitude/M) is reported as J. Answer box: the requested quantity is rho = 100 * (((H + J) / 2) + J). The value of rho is 1.3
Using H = -0.023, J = 0.017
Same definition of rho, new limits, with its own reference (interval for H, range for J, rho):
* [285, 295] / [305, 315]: 3.2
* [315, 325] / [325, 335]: 2.0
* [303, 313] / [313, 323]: 5.8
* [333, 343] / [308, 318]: 2.1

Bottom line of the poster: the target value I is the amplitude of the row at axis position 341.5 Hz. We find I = 41.4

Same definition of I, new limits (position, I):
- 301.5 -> 41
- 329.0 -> 41.6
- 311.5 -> 42.5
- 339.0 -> 41.6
